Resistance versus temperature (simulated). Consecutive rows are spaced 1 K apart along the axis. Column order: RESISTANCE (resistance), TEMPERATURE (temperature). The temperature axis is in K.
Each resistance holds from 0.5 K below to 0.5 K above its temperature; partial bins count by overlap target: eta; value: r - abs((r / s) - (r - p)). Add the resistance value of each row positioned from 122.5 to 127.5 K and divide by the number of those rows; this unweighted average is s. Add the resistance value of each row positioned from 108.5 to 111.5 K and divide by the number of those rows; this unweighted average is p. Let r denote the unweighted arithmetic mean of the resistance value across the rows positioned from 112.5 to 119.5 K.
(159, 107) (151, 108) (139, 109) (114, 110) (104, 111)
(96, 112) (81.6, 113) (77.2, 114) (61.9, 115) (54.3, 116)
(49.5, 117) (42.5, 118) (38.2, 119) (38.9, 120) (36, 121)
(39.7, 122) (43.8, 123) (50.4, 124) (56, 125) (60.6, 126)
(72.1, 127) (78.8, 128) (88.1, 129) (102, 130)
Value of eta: -4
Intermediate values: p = 119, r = 58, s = 57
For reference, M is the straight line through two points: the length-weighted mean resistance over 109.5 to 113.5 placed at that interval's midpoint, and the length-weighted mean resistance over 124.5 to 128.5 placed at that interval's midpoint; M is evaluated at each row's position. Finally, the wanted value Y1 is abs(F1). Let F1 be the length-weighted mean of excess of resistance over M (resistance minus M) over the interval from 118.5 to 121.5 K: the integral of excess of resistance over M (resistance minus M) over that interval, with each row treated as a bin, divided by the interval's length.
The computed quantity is 43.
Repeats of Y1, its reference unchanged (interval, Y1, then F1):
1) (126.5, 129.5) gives 16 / 16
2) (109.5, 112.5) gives 5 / 5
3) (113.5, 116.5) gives 27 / -27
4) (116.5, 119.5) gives 42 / -42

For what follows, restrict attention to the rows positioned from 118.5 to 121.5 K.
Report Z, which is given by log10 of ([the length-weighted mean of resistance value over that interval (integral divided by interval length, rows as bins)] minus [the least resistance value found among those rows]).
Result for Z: 0.23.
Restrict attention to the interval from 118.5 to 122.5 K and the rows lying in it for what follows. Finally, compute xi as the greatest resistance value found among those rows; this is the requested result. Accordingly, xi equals 39.7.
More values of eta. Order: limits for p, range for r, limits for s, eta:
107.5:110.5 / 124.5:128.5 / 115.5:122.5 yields -2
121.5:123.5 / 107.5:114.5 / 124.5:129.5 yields 43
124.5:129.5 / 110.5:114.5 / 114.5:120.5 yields 73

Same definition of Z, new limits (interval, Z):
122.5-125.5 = 0.80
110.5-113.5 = 1.09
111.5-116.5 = 1.30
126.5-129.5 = 0.88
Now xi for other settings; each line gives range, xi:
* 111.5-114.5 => 96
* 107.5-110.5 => 151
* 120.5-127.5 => 72.1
